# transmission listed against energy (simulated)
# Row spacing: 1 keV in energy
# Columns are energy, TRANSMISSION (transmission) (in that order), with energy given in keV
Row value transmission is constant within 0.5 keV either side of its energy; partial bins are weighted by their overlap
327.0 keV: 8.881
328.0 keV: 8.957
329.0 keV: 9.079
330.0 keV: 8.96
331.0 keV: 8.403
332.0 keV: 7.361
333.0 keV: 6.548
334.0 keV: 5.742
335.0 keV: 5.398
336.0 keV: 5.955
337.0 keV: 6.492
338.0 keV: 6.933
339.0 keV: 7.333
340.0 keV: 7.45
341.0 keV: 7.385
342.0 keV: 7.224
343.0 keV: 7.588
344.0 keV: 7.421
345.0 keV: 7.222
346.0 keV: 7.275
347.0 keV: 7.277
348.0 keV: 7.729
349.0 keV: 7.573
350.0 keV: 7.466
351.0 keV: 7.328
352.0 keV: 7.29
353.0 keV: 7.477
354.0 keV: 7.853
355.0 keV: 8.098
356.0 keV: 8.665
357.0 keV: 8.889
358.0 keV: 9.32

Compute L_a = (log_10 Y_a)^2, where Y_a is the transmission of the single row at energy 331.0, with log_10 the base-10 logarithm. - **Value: 0.855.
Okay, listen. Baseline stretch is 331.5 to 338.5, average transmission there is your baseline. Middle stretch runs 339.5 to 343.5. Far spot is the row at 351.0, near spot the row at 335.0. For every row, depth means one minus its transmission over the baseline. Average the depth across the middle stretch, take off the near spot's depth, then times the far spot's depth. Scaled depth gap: 0.05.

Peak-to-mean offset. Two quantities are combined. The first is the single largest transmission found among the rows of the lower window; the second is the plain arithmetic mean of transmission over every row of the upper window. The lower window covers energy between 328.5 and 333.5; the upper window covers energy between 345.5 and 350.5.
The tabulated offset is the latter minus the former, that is -1.6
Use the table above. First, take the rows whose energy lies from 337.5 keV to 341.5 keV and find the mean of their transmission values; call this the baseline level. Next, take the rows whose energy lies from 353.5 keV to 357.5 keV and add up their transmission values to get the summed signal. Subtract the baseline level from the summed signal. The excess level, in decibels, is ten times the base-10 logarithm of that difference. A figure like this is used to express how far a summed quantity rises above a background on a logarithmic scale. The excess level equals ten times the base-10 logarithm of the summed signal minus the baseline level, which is 14.2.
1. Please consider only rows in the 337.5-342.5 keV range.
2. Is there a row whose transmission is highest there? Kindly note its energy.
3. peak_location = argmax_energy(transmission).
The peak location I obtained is 340.0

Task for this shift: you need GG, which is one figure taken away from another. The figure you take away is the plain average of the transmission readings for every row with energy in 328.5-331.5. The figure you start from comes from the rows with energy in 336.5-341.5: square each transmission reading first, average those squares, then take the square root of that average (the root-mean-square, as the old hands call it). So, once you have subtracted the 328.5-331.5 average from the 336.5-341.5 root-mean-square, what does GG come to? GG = -1.7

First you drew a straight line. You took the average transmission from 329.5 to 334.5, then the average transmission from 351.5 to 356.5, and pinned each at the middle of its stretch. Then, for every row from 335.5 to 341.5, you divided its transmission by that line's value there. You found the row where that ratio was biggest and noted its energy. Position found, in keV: 340.0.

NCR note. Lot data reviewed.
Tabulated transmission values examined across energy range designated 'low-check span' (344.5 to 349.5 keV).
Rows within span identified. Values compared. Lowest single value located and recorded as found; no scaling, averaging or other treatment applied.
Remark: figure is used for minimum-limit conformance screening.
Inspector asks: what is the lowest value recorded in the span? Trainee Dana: 7.222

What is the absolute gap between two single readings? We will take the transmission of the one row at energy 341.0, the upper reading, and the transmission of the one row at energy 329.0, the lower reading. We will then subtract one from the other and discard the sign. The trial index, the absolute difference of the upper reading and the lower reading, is 1.7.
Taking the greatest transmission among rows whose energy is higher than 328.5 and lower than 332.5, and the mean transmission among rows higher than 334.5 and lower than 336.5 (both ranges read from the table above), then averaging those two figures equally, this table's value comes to 7.4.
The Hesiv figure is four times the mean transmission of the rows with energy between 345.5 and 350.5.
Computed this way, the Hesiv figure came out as 29.9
